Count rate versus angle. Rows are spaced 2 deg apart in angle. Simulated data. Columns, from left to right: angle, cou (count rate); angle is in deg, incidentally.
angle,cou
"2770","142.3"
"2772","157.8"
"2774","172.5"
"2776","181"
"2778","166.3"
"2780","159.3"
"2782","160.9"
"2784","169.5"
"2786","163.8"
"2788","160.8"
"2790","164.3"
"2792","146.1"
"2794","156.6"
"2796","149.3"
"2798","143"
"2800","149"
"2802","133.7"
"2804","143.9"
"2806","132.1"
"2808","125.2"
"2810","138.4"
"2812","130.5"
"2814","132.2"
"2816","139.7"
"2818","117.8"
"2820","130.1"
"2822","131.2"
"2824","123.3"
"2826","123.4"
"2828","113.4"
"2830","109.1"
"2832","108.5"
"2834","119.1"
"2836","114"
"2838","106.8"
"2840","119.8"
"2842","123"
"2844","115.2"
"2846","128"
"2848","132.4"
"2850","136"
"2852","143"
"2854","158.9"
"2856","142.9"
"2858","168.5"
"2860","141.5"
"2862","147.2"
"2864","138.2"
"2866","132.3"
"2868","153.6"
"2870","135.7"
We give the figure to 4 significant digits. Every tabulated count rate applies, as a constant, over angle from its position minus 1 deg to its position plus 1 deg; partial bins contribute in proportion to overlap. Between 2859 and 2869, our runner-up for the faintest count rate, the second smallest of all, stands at 138.2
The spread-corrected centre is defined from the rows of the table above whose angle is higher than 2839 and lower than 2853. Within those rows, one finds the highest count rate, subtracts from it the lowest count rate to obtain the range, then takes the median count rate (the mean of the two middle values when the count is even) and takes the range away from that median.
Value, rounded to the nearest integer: 100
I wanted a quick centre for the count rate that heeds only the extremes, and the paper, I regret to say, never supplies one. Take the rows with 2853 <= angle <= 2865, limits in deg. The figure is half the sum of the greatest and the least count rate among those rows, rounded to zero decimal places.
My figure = 153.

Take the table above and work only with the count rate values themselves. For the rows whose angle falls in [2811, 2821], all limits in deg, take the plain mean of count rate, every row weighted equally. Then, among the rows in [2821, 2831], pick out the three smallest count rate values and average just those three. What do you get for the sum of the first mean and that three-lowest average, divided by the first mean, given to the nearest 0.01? 1.89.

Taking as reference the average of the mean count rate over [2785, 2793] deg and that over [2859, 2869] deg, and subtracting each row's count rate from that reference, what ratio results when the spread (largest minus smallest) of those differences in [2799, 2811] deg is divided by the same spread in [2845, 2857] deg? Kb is 0.77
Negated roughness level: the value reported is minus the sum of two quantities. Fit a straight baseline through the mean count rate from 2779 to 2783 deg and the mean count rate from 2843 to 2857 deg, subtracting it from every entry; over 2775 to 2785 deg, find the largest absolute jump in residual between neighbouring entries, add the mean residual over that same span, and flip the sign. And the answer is -21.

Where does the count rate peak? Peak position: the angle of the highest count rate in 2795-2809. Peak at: 2796 deg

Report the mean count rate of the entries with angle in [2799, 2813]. 136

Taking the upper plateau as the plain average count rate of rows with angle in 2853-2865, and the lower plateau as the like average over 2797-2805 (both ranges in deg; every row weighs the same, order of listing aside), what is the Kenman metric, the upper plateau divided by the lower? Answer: 1.05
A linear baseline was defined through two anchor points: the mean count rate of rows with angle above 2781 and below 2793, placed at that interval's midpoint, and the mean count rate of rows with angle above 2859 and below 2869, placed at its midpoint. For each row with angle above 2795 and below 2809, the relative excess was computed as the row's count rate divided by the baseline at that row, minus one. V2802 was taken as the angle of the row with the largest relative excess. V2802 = 2800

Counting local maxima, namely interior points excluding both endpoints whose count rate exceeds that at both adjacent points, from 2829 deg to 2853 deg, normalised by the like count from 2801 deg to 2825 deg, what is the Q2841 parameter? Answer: 0.50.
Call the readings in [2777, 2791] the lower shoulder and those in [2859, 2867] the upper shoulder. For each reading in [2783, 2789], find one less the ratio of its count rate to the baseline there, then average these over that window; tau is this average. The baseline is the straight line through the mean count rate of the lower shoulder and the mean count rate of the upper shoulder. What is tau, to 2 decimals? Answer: -0.01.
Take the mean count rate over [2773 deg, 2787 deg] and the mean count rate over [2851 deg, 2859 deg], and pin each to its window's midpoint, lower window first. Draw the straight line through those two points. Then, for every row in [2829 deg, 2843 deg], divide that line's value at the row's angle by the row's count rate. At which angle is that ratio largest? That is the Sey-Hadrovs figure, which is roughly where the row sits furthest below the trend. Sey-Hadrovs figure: 2838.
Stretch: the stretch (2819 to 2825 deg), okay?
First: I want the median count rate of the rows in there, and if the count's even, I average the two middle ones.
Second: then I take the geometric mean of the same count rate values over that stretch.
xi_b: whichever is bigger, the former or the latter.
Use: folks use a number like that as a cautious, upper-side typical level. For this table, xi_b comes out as 130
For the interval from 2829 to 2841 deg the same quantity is 113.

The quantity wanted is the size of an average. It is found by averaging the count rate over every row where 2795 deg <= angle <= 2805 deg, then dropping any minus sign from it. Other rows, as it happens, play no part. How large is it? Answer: 144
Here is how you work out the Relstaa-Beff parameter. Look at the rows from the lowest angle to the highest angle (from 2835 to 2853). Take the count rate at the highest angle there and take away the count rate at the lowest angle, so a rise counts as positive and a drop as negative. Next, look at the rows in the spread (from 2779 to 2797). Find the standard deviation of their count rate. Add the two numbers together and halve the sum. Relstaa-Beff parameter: 18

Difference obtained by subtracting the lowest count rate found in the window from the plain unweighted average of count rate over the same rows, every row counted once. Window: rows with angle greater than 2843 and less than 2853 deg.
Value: 16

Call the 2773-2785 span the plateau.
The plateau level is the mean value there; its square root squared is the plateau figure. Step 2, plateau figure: 168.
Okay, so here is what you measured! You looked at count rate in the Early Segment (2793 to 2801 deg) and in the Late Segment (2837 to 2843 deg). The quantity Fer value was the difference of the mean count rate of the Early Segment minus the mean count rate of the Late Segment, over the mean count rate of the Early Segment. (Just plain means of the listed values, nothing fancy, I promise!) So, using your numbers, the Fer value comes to 0.22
